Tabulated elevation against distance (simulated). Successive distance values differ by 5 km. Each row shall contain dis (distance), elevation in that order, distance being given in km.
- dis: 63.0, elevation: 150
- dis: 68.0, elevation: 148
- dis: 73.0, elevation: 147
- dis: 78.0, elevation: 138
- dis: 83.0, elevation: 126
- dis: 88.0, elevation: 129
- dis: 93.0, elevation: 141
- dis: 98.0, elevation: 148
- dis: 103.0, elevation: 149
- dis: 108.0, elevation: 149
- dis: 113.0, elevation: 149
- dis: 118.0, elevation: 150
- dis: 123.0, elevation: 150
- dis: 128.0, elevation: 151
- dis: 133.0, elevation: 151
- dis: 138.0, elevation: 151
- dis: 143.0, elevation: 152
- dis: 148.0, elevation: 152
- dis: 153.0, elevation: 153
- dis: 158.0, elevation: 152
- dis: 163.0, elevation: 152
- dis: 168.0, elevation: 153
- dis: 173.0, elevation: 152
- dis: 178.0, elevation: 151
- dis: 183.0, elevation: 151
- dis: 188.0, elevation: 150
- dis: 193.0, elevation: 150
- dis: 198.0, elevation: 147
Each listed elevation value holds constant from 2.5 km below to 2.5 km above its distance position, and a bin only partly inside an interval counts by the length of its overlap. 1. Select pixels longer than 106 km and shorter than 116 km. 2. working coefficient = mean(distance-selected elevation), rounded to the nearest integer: 149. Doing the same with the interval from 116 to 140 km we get 151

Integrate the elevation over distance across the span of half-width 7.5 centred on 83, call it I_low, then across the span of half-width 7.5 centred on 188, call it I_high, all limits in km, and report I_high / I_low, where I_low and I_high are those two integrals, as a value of 1.15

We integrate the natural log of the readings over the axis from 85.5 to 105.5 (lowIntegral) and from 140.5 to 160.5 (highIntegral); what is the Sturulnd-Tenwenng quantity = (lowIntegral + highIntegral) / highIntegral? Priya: 1.99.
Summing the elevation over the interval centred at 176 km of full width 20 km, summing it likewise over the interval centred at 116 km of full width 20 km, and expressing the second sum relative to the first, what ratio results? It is 0.99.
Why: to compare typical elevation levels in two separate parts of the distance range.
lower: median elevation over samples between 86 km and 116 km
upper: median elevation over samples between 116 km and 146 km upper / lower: 1.017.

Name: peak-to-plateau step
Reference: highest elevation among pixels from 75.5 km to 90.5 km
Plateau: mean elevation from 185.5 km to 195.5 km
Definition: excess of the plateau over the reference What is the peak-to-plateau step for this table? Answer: 12.0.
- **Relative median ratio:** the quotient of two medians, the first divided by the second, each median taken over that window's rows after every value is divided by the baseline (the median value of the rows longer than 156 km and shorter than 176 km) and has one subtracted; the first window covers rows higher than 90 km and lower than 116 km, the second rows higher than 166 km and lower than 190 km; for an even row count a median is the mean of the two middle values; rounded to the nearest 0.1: 3.0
